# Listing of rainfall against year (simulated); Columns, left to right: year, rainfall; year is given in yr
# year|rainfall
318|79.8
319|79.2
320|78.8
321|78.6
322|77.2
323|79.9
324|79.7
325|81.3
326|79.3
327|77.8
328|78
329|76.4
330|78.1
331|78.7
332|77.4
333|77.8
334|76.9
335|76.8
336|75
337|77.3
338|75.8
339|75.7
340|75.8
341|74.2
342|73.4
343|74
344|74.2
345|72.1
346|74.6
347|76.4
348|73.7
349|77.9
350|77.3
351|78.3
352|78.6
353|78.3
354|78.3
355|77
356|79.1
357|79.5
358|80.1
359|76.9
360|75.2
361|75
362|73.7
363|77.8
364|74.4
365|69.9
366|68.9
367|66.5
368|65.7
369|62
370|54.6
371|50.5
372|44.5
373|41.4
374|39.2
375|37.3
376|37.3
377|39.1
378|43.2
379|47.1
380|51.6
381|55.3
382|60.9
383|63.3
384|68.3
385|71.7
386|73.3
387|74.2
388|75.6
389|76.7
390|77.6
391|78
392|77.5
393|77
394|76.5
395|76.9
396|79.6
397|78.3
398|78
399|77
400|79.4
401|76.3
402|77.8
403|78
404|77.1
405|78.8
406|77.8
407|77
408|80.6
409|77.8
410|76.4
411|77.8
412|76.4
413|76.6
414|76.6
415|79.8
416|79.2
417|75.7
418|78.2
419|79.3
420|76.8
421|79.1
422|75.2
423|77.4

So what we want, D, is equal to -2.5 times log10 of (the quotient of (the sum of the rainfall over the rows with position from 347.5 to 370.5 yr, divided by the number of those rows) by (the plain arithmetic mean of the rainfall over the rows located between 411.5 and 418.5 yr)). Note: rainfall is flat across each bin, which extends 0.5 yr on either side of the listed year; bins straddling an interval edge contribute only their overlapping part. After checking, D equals 0.052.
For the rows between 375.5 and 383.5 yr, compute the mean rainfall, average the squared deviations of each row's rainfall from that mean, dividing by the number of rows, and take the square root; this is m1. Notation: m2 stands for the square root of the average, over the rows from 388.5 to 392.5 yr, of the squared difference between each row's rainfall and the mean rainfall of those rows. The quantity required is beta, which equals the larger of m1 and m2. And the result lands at 9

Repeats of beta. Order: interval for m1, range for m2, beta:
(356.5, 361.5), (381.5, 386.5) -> 5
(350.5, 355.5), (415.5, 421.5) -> 1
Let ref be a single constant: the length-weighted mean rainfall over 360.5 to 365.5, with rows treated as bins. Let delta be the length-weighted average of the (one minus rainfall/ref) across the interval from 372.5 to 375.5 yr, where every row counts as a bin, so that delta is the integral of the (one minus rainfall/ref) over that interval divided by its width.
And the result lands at 0.47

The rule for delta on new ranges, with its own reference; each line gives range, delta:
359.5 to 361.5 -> -0.01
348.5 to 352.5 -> -0.05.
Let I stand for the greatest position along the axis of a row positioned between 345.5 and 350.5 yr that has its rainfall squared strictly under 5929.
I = 348 yr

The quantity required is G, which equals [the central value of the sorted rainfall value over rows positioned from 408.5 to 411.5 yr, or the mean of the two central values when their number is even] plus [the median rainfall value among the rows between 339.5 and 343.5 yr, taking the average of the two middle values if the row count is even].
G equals 152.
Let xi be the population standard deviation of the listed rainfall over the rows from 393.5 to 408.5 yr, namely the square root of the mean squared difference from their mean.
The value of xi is 1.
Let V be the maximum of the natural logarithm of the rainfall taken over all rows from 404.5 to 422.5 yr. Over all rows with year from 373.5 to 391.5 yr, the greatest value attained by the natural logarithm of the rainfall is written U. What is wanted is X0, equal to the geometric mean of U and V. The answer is 4.37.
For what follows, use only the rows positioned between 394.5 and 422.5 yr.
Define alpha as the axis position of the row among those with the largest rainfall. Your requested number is 408 yr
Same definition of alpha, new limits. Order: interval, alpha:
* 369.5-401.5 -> 396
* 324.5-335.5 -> 325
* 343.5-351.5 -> 351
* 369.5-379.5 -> 370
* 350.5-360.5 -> 358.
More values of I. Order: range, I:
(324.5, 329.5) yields 329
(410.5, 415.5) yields 414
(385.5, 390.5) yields 389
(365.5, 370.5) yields 370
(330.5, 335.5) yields 335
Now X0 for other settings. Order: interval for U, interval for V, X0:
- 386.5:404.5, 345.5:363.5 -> 4.38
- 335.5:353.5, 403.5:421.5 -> 4.38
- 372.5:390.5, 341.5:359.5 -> 4.37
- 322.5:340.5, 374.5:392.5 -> 4.38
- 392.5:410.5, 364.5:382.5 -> 4.32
